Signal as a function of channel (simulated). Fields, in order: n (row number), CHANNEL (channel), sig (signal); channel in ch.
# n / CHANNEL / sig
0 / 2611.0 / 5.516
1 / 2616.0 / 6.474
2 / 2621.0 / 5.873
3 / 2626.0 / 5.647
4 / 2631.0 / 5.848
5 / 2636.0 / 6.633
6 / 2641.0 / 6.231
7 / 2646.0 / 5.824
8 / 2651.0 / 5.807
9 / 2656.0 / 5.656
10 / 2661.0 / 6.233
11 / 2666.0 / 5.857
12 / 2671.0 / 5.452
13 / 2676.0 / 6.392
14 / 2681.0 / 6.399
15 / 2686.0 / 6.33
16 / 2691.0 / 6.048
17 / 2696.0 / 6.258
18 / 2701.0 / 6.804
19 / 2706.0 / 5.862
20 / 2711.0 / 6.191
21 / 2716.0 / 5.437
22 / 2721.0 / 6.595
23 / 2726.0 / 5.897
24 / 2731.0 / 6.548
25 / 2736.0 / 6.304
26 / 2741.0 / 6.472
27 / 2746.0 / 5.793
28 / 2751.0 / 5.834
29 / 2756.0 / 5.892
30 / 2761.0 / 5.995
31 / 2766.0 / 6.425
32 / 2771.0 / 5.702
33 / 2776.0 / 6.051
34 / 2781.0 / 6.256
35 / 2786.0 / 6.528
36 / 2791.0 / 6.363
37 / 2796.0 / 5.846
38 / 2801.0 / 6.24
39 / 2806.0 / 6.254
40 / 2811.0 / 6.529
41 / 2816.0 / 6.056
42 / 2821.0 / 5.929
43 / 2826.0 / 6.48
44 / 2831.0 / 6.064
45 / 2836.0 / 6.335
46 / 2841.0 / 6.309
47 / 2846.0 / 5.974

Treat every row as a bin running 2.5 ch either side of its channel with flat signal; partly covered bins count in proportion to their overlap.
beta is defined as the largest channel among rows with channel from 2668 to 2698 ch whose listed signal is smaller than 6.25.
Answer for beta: 2691.0 ch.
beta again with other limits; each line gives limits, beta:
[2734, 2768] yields 2761.0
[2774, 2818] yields 2816.0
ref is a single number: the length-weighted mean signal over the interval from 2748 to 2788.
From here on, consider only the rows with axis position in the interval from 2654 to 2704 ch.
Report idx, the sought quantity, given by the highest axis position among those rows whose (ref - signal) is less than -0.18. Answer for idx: 2701.0 ch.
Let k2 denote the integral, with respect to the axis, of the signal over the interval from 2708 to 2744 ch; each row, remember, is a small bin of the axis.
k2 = 223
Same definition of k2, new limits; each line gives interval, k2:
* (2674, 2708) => 214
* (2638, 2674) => 212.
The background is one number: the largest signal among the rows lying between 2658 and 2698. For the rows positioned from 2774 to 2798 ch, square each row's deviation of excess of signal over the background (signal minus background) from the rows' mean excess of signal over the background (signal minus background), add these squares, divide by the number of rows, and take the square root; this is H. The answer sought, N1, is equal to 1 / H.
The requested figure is 4.2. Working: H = 0.239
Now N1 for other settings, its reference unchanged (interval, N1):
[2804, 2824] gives 4.4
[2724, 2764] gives 3.5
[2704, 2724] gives 2.3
